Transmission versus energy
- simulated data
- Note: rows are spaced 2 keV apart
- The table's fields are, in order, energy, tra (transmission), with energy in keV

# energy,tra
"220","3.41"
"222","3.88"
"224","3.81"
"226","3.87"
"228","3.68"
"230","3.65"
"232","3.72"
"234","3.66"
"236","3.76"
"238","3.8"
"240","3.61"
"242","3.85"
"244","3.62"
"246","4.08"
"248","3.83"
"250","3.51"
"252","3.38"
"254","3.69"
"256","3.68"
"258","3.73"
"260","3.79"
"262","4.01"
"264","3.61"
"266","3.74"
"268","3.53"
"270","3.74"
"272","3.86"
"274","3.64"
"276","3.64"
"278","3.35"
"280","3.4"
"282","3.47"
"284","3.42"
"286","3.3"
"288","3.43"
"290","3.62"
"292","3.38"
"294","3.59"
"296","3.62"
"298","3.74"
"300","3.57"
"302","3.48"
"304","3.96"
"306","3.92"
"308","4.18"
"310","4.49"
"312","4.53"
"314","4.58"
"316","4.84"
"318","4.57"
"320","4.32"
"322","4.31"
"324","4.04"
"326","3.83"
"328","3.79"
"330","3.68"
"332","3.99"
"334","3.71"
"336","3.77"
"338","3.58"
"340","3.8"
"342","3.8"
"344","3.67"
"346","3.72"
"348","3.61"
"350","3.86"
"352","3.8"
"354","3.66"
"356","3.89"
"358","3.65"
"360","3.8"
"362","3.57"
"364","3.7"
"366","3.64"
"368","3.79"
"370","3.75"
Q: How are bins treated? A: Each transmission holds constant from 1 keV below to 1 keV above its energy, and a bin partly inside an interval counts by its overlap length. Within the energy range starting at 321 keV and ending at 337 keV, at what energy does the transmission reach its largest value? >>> 322 keV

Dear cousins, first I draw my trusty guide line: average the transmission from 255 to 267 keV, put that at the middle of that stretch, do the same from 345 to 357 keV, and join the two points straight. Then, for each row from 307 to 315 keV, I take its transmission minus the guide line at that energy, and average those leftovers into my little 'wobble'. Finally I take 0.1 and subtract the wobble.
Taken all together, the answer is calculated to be -0.6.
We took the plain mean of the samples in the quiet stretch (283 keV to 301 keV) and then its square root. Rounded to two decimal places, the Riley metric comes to 1.88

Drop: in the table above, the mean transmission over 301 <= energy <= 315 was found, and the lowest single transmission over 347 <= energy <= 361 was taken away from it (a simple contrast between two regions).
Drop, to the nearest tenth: 0.6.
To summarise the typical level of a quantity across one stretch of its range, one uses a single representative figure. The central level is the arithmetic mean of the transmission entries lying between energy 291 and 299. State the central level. 3.58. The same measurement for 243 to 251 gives 3.76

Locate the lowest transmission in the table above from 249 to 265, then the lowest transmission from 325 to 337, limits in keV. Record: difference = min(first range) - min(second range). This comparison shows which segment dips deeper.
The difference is -0.30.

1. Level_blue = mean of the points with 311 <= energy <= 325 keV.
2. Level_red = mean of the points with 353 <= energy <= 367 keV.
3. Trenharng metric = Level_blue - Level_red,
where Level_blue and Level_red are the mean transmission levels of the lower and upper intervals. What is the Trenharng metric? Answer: 0.75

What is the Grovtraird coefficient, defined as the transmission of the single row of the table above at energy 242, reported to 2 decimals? 3.85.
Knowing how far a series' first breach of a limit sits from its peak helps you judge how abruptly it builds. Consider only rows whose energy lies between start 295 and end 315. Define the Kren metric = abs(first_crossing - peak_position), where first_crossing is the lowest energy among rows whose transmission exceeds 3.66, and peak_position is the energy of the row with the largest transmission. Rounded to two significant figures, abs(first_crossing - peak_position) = 16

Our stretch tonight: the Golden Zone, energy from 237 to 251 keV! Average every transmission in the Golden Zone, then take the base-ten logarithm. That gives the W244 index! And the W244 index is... 0.57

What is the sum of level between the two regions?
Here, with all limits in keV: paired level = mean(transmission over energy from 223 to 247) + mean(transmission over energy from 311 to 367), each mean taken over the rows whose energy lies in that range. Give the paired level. 7.68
